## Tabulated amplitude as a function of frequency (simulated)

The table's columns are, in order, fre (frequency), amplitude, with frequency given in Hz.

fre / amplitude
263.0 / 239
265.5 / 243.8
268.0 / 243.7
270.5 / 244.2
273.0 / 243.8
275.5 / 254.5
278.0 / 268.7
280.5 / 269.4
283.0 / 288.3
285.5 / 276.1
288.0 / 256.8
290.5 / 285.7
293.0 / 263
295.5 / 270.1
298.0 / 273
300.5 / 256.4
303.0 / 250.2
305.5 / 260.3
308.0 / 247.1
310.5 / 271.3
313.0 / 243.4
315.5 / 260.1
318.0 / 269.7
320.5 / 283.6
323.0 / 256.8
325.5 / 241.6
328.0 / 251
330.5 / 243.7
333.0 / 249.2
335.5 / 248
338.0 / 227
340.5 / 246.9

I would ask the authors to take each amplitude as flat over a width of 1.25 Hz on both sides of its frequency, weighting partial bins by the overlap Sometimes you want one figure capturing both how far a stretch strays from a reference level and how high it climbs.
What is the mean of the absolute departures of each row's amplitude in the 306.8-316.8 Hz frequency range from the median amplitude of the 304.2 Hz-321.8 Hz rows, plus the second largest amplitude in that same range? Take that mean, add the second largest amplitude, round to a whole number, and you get 270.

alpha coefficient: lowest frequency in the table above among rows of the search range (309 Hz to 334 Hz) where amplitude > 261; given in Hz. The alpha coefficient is 310.5 Hz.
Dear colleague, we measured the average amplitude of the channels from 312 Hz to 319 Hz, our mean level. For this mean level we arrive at 258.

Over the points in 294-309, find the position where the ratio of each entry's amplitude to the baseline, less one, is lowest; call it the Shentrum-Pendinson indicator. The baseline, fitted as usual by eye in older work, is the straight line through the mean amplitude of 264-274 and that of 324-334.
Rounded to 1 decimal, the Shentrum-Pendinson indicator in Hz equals 308.0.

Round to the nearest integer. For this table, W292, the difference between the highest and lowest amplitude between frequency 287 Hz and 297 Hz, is 29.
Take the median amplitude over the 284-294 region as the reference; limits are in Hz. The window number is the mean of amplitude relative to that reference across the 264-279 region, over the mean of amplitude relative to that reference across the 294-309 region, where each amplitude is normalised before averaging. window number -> 0.96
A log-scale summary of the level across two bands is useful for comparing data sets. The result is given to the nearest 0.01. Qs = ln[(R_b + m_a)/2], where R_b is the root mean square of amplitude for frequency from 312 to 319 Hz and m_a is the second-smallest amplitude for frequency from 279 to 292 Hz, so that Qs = 5.57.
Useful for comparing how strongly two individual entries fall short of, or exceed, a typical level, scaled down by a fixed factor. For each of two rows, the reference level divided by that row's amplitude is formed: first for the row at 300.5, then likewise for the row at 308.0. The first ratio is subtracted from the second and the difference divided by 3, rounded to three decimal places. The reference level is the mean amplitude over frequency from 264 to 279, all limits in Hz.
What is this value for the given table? 0.012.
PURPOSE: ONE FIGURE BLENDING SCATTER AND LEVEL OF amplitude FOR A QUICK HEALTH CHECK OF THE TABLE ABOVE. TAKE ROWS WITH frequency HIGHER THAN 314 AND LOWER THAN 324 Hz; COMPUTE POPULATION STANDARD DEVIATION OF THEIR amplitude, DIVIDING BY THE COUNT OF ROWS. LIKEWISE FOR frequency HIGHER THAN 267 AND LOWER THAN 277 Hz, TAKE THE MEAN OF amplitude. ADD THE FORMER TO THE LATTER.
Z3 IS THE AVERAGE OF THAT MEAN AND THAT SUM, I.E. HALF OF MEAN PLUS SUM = 252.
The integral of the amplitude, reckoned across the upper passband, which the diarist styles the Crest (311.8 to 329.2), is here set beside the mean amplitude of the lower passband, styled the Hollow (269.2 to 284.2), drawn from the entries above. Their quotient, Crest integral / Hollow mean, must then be 17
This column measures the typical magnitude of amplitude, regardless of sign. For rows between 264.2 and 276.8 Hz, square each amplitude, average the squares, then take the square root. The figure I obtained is 246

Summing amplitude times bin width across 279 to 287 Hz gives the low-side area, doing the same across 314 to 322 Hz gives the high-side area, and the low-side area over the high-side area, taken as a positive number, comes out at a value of 1.03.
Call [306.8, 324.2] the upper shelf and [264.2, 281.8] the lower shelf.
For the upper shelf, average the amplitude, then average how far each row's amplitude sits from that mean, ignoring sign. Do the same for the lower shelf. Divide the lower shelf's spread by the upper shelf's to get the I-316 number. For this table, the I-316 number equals 0.88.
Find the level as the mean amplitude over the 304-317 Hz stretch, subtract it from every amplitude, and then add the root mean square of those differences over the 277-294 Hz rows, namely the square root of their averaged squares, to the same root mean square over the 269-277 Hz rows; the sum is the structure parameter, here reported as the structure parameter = 29.6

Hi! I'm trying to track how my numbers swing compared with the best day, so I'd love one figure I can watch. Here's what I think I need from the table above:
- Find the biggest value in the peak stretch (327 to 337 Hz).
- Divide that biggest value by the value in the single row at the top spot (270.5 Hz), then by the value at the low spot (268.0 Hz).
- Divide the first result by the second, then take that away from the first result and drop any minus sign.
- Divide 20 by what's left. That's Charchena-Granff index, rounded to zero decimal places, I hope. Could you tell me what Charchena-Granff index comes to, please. 669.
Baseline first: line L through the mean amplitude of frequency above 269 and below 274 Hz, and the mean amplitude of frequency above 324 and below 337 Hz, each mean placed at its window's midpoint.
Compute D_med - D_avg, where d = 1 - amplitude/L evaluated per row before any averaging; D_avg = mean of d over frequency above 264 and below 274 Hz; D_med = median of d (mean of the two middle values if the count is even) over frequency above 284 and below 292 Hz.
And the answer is -0.129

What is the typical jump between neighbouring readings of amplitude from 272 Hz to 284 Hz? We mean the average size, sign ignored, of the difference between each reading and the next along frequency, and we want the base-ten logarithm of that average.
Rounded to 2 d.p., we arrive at 1.05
